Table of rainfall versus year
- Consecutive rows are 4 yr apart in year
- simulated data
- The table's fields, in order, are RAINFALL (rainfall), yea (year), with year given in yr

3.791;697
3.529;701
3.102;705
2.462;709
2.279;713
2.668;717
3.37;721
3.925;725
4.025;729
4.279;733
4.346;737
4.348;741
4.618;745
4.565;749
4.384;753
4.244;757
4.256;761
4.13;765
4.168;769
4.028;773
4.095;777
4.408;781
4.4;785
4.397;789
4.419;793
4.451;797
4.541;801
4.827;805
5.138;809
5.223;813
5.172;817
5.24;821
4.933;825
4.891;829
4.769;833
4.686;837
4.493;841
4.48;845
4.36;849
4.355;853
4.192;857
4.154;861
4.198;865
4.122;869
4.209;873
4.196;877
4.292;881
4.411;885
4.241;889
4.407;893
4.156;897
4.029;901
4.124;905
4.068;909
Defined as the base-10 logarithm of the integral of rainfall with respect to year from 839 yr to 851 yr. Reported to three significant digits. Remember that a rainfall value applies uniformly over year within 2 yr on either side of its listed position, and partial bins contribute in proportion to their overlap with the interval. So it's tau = 1.73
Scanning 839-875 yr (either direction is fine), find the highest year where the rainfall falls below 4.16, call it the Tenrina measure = 869 yr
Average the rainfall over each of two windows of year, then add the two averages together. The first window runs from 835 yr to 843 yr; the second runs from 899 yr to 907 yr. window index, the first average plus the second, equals 8.67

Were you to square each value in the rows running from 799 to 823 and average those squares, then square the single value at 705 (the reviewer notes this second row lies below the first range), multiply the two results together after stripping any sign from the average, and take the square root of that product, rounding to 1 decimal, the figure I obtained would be 15.6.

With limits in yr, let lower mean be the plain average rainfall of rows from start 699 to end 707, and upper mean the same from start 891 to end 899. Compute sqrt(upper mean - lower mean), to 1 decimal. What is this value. 1.0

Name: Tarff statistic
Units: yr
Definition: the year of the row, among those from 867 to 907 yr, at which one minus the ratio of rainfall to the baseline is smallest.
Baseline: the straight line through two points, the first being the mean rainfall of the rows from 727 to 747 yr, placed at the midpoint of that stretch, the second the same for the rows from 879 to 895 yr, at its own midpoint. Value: 885 yr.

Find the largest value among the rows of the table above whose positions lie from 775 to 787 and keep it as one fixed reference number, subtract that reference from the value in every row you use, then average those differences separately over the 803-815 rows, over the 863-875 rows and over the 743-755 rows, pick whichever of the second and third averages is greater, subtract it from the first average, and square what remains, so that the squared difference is 0.29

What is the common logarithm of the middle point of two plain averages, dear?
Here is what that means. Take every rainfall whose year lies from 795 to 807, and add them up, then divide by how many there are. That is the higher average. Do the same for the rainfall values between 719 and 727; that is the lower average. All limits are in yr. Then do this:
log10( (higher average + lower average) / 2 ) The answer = 0.616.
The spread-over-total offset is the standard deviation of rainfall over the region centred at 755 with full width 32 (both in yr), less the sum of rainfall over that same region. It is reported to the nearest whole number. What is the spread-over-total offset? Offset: -35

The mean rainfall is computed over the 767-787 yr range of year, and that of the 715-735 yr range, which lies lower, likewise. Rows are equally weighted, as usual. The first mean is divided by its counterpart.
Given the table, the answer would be 1.16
